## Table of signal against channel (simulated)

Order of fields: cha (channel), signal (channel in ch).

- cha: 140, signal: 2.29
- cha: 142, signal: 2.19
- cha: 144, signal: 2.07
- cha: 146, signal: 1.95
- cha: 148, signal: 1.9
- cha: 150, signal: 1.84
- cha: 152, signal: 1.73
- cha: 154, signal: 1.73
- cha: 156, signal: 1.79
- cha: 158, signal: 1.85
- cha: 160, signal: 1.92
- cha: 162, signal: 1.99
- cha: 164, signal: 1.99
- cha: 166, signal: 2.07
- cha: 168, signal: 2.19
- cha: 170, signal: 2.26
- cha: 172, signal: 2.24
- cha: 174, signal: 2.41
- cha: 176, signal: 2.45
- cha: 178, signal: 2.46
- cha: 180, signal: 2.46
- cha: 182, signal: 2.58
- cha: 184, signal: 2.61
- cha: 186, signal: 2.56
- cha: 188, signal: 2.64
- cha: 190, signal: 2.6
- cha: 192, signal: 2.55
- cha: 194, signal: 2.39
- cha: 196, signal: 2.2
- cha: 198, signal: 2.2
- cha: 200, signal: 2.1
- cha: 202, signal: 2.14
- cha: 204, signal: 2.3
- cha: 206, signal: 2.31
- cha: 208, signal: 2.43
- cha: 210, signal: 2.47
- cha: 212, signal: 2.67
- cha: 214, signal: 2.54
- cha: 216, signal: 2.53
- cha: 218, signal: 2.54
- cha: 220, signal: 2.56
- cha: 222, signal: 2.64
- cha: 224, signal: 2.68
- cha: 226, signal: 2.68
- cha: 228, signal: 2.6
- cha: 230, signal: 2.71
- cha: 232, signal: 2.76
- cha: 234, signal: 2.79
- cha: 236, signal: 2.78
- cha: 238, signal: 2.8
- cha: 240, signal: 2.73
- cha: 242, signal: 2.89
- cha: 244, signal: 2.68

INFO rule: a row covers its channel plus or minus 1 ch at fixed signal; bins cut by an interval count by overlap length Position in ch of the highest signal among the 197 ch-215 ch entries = 212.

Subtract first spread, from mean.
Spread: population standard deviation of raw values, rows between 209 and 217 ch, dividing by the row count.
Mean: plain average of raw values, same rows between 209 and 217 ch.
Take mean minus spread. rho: 2.5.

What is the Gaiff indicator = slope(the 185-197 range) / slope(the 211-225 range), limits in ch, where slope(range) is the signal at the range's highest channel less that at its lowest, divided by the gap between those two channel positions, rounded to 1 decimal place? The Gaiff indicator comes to -43.2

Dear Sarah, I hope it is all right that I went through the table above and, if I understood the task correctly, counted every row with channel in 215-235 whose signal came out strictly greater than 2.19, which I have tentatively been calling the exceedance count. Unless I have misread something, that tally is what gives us 10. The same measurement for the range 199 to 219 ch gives 8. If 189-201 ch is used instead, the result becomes 5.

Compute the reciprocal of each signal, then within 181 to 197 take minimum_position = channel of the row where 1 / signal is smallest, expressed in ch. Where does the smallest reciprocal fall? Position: 188 ch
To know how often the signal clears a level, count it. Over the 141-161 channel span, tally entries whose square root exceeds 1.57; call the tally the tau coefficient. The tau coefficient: 0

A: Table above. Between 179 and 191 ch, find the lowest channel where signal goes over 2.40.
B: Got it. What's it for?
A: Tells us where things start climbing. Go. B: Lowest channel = 180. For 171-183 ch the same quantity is 174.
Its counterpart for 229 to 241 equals 230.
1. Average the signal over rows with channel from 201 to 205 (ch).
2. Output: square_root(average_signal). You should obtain 1.49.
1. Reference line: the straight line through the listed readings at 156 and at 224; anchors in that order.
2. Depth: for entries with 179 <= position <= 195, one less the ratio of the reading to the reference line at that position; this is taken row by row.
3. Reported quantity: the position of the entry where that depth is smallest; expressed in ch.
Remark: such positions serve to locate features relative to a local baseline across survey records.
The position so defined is 182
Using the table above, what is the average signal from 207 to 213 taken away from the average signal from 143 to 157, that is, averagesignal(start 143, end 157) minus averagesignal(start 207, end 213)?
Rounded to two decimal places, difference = -0.66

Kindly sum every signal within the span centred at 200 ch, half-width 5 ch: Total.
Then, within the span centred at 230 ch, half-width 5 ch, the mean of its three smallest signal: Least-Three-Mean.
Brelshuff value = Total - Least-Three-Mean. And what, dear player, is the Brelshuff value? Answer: 8.3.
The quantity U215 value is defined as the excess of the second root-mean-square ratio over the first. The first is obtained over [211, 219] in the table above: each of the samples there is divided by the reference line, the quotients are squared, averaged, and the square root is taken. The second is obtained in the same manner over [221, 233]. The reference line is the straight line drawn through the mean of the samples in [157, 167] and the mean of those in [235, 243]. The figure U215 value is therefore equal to -0.01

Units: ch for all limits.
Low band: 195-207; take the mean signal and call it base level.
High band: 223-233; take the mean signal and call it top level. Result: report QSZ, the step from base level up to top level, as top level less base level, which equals 0.48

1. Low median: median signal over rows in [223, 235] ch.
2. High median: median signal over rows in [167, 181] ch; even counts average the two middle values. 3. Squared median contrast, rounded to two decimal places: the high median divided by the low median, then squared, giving 0.80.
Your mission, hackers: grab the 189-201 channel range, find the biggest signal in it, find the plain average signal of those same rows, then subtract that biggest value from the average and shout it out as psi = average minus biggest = -0.26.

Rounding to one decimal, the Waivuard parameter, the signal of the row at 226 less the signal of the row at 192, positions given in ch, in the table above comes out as 0.1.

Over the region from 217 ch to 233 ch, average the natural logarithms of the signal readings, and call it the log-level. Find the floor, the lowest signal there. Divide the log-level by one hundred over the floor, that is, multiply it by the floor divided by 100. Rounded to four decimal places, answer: 0.0247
